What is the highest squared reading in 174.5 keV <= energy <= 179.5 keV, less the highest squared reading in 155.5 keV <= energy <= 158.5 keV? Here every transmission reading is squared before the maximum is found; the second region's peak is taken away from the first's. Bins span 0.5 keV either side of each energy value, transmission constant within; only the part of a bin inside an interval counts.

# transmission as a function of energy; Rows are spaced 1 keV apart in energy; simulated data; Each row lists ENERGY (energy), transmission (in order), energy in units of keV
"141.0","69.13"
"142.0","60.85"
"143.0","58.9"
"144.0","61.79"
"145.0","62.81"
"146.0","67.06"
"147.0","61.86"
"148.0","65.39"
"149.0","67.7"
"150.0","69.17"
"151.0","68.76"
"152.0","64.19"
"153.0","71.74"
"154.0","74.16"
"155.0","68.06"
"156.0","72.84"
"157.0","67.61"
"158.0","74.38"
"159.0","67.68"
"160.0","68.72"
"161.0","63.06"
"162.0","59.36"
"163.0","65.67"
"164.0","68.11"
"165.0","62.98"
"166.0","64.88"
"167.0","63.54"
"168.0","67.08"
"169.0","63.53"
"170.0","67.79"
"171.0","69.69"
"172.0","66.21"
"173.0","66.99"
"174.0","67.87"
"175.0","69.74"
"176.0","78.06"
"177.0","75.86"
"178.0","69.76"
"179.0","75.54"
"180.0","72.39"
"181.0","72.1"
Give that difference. 561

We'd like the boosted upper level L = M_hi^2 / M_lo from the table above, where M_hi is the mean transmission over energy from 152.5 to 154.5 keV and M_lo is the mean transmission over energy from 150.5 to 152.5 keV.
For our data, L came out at 80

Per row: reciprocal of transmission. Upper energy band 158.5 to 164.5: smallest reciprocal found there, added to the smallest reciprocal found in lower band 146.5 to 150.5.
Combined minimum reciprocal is 0.0290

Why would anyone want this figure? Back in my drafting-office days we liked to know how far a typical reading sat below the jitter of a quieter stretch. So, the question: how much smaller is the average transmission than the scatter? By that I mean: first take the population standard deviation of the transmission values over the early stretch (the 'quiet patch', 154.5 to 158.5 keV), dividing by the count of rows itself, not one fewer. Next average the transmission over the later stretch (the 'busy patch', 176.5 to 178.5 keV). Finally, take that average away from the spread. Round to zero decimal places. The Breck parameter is -70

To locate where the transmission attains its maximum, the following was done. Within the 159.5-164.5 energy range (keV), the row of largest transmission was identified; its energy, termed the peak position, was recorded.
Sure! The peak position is 160.0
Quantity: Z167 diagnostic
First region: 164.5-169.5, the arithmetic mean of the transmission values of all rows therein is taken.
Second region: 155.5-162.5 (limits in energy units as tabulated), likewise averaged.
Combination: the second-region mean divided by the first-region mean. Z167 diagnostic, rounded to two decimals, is 1.05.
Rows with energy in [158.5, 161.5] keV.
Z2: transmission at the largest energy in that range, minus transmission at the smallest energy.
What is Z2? -5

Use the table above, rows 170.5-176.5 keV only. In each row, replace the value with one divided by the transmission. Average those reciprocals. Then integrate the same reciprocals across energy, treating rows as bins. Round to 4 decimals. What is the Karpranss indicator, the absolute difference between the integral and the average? 0.0719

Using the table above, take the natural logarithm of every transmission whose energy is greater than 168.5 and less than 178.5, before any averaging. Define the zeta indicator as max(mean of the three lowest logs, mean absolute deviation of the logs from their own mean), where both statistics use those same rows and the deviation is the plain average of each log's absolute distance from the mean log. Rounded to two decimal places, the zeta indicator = 4.18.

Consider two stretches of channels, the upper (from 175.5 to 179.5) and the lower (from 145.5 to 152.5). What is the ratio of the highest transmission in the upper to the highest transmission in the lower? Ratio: 1.13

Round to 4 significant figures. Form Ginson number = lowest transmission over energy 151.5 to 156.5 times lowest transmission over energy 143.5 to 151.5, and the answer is 3966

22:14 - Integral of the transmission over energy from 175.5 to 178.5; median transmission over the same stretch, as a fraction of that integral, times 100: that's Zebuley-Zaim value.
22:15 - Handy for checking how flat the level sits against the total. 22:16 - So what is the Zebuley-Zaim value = 33.9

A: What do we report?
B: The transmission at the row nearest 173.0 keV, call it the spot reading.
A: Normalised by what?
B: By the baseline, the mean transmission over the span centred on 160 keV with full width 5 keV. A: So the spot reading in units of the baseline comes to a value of 1.01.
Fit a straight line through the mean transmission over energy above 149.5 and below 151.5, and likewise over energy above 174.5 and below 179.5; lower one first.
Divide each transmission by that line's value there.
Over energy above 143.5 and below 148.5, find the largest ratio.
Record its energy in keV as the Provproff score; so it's 146.0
